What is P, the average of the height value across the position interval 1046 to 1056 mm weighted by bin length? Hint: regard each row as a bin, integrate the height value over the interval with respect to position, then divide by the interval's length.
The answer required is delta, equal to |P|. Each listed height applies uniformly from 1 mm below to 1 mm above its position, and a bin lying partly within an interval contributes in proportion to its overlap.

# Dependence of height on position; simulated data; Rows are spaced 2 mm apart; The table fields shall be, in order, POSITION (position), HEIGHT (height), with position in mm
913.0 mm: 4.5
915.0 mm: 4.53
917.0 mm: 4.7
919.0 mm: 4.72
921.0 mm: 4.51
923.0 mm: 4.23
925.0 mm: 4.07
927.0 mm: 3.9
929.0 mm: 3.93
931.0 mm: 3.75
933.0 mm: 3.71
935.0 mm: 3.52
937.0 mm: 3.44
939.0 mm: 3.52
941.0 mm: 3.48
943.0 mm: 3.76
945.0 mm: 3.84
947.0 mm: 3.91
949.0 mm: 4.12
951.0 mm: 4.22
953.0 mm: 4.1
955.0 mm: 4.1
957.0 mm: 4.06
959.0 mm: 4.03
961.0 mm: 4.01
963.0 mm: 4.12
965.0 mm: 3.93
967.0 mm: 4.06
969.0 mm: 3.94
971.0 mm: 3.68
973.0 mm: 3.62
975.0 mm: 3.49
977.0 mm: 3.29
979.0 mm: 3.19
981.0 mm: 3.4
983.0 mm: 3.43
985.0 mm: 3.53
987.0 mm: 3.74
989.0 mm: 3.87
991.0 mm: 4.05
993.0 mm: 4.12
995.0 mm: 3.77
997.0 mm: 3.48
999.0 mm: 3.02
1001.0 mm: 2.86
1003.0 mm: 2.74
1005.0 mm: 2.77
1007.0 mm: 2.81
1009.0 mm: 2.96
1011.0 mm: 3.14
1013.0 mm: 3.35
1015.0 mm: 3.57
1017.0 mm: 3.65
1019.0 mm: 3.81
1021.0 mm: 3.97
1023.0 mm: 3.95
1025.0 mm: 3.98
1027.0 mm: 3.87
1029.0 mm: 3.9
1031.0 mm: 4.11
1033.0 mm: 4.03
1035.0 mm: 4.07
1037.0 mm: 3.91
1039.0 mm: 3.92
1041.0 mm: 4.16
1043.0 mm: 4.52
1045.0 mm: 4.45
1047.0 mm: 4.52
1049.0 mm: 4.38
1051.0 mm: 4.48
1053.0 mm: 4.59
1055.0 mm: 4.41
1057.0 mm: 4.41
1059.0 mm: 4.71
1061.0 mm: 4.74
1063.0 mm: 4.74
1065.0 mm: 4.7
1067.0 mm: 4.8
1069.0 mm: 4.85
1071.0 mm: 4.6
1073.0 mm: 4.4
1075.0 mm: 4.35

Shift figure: 4.5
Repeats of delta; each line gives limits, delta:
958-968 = 4.0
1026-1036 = 4.0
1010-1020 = 3.5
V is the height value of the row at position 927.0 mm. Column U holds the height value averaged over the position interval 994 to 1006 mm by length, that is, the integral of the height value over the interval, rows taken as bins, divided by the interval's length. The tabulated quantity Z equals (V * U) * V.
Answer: 47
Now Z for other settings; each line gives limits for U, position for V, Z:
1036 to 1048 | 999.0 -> 39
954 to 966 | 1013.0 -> 45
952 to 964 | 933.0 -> 56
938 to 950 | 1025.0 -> 60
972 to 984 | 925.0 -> 56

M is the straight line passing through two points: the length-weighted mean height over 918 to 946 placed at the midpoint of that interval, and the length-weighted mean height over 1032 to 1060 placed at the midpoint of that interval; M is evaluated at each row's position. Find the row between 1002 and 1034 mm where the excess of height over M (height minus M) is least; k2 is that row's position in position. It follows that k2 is 1003.0 mm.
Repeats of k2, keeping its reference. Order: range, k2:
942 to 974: 973.0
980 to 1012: 1003.0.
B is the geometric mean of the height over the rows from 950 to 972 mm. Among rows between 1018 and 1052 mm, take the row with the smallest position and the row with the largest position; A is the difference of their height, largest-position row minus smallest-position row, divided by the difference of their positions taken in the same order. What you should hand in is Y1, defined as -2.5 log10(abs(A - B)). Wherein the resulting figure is -1.51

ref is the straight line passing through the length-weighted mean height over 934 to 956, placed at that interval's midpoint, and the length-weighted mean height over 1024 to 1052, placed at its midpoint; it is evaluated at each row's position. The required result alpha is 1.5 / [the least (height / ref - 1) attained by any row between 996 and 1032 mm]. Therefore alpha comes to -5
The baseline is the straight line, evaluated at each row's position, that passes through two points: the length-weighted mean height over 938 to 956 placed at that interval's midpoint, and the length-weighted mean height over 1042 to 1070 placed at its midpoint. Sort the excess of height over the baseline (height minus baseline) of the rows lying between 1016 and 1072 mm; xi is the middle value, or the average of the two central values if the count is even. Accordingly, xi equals -0.18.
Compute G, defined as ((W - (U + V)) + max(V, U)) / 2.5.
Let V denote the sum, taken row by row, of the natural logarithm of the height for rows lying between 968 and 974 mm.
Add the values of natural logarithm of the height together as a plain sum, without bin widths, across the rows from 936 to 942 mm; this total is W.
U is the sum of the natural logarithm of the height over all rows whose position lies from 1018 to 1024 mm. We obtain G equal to -0.09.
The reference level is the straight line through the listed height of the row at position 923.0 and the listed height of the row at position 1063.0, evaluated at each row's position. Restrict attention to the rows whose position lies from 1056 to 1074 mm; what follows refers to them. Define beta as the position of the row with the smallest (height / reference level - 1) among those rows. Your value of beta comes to 1073.0 mm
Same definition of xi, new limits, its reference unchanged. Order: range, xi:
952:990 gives -0.29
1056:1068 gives 0.10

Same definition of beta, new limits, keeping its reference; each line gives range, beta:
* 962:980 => 979.0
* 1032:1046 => 1037.0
